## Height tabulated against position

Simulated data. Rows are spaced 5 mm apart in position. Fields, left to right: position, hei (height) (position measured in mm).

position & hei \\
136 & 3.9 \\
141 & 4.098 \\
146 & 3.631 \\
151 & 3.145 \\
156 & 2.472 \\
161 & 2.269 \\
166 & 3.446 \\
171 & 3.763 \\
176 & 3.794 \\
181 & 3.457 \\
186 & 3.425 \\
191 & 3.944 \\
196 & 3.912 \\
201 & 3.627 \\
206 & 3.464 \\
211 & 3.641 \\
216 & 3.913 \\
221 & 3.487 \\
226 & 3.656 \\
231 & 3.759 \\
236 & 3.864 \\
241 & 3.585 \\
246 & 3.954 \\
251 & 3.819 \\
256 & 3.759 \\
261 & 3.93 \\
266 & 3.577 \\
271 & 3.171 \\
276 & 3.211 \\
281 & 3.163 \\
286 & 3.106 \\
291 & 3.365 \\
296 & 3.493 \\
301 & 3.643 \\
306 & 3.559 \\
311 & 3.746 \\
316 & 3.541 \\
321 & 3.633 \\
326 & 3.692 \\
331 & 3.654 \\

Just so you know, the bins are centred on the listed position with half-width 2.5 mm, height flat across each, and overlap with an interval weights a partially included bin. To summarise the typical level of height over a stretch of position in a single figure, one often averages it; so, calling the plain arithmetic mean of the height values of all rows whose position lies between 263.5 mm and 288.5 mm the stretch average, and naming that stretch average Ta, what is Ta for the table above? 3.25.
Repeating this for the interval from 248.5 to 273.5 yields 3.65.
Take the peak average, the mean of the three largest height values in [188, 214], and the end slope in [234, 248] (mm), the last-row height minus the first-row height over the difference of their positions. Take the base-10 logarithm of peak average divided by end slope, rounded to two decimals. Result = 2.63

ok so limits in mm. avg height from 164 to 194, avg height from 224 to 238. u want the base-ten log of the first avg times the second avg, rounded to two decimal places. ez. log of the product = 1.14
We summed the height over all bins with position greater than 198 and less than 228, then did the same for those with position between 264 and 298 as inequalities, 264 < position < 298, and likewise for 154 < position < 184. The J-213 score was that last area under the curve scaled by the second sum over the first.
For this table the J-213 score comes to 20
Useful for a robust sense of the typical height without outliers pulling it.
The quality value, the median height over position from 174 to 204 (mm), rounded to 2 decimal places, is 3.71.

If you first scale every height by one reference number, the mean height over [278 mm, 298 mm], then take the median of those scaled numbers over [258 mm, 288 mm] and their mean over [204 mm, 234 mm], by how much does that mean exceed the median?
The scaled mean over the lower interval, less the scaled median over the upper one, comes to 0.14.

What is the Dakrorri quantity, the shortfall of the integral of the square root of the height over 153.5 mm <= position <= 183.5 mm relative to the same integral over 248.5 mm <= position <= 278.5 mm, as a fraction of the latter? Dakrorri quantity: 0.06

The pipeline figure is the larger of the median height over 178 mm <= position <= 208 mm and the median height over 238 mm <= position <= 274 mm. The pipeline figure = 3.76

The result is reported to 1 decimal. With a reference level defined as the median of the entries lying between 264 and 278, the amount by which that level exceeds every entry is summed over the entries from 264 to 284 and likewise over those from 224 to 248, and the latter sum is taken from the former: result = 2.5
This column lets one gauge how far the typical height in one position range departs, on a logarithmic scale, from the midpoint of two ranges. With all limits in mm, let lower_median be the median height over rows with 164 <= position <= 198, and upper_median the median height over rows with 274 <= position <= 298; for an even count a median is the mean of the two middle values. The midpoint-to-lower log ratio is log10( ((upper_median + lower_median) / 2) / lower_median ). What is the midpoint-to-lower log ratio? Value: -0.033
